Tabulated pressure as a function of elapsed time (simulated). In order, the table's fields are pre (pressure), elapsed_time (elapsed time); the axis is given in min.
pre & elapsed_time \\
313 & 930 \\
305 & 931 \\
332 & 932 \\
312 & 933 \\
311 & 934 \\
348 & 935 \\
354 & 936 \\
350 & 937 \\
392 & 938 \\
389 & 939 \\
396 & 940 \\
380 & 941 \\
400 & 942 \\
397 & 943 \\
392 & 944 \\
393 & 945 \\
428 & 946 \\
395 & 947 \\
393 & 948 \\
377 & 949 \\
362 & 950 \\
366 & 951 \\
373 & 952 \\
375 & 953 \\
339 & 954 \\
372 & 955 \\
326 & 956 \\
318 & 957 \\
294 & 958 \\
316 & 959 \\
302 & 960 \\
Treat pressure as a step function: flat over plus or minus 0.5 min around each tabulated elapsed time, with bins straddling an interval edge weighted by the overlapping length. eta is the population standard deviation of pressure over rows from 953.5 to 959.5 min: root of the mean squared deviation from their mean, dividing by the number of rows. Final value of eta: 24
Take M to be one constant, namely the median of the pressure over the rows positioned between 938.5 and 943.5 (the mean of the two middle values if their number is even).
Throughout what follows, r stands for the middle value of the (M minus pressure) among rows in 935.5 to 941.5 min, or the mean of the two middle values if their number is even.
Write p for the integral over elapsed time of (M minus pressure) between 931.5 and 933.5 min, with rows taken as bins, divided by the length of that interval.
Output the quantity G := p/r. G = 6.4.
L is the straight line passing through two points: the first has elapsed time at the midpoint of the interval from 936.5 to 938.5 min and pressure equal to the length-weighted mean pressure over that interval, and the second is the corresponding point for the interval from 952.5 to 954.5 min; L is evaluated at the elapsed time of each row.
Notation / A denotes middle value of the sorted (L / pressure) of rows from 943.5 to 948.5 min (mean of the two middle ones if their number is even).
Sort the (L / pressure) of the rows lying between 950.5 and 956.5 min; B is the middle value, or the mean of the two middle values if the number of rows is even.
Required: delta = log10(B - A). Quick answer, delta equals -1.30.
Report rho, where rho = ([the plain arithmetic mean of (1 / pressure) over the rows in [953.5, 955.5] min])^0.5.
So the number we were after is 0.0531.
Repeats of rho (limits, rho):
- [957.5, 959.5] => 0.0573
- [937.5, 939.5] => 0.0506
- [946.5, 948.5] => 0.0504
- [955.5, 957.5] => 0.0557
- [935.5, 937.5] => 0.0533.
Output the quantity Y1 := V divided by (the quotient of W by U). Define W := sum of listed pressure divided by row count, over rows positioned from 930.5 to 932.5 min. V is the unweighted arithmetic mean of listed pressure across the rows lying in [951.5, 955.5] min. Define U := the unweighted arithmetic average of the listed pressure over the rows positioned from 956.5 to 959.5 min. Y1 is 354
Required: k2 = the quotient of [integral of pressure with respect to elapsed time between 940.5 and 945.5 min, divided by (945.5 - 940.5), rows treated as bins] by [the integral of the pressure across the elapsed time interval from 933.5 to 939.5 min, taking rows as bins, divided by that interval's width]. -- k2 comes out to 1.10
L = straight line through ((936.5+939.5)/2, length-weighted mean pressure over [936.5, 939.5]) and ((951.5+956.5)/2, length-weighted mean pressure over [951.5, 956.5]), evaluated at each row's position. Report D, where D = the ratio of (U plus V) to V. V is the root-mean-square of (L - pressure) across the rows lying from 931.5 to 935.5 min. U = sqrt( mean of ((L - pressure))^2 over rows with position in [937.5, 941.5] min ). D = 1.26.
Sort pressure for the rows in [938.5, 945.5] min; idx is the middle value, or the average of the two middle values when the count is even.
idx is 393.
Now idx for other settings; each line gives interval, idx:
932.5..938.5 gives 349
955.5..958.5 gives 318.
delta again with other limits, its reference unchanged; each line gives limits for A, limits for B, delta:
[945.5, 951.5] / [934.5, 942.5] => -1.69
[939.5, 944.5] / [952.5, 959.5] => -0.80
